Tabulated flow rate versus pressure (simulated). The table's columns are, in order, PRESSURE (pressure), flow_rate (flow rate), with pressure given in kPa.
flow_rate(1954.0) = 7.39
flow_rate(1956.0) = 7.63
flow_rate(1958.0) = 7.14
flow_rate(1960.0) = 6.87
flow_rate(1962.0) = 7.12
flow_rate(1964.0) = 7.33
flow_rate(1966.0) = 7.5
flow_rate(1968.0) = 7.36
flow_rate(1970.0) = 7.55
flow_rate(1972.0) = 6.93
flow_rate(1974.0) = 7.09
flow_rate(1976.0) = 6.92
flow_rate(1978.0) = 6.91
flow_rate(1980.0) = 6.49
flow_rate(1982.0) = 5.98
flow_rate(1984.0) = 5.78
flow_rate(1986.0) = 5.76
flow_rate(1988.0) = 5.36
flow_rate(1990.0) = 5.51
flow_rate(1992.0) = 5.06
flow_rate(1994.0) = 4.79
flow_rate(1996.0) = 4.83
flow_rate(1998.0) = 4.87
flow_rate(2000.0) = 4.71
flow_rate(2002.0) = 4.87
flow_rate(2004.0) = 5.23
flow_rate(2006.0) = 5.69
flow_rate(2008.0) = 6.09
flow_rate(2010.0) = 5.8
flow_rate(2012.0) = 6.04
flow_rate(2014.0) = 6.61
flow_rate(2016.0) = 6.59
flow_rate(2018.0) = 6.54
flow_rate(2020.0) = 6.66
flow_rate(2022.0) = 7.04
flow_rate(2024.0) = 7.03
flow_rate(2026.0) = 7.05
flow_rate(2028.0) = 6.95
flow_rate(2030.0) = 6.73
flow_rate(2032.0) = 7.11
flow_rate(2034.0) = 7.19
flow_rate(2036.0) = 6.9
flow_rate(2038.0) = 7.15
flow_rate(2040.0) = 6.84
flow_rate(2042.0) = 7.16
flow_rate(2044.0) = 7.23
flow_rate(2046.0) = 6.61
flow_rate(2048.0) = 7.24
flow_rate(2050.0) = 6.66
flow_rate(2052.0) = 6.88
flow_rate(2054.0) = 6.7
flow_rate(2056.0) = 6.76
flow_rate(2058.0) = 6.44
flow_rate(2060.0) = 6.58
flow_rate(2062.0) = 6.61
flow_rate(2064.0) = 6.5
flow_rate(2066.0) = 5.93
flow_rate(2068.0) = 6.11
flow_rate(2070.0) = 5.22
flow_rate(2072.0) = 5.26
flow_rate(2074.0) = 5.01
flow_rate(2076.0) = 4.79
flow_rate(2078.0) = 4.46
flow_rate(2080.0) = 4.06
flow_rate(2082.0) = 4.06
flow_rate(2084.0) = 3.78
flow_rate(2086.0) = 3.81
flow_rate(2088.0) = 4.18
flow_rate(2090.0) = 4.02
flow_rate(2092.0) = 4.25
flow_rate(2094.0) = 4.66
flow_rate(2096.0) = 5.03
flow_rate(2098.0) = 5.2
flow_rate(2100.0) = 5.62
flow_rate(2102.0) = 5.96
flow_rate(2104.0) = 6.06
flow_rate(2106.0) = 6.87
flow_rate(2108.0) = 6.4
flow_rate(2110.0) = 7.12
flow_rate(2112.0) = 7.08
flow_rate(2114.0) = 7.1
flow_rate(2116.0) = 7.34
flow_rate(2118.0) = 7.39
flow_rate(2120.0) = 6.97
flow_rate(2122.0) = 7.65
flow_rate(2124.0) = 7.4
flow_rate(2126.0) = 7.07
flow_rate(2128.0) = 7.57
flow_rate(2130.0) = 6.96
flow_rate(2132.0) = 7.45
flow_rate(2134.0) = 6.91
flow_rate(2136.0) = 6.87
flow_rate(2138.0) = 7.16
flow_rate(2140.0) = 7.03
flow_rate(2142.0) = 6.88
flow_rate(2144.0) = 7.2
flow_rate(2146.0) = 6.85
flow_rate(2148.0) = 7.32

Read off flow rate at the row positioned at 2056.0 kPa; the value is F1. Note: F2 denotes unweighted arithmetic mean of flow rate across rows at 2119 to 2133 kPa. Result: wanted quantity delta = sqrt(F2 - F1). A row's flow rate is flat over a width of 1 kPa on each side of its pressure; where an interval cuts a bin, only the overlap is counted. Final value 0.73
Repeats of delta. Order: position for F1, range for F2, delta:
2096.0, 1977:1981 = 1.29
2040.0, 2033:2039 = 0.49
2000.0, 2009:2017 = 1.24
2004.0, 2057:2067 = 1.09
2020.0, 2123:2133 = 0.79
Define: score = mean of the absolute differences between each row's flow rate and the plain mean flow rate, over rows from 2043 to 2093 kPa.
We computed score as 1.11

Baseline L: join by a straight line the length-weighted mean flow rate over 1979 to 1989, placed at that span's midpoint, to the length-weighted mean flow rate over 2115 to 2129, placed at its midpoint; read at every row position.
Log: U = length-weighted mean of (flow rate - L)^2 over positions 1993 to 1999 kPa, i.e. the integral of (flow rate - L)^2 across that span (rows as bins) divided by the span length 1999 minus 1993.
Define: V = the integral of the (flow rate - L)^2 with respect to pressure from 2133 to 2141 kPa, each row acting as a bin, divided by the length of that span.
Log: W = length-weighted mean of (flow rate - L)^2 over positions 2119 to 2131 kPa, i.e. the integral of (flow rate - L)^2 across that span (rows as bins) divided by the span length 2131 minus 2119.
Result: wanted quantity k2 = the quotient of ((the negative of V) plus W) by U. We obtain 0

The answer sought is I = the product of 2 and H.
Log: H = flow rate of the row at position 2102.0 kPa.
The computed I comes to 11.9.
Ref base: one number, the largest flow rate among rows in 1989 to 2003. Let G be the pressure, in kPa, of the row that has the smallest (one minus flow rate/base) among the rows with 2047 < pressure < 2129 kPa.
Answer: 2122.0 kPa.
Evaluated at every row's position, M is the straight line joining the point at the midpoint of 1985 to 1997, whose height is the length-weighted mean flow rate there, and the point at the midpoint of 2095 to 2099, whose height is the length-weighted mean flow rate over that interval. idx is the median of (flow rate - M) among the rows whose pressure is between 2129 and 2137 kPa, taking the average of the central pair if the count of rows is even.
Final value 1.9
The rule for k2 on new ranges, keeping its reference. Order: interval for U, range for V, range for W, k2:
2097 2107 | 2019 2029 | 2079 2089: 5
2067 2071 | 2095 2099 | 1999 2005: -2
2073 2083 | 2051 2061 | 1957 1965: 0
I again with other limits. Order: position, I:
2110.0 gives 14.2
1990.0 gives 11.0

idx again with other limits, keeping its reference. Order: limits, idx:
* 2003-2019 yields 0.9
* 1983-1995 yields 0.2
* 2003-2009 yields 0.5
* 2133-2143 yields 1.8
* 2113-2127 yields 2.2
